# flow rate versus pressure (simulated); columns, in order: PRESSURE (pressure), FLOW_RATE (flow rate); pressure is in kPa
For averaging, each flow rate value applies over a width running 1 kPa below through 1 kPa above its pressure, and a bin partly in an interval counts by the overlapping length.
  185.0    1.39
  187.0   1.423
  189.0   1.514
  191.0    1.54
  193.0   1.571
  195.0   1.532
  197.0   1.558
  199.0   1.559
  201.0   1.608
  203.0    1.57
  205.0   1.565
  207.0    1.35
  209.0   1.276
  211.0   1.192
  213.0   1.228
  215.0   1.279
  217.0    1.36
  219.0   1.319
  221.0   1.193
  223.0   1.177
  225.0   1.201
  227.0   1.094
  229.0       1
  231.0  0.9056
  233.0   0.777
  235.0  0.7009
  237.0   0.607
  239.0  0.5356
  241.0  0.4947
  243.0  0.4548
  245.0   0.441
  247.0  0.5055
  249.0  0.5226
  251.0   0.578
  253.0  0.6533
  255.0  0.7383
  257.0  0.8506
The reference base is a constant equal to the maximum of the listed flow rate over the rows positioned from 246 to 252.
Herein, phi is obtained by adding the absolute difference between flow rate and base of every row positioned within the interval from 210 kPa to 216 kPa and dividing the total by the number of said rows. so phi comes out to 0.7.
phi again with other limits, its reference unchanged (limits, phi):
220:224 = 0.6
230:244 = 0.1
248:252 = 0.0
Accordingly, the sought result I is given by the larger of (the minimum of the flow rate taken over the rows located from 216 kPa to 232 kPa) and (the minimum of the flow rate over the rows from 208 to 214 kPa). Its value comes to 1.2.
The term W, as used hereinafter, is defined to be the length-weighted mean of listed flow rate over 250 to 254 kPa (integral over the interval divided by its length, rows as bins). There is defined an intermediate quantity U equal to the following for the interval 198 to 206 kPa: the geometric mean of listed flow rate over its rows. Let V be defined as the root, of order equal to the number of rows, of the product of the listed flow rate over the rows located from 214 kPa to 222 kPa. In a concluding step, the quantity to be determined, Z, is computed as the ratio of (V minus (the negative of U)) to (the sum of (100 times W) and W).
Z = 0.046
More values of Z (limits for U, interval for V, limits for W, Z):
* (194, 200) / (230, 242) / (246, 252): 0.041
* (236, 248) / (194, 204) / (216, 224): 0.016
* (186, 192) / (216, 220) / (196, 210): 0.019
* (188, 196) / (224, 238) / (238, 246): 0.050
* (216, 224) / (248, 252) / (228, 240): 0.024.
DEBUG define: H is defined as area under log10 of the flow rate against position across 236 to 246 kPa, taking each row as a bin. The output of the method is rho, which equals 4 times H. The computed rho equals -12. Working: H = -3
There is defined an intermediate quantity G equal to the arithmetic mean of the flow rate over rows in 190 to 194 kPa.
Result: 1.56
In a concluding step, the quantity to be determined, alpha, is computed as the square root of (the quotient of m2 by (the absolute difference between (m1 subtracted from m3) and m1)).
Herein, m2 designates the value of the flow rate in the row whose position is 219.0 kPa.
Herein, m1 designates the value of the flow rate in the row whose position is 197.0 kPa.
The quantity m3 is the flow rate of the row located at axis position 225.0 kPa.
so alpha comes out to 0.83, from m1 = 1.558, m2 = 1.319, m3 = 1.201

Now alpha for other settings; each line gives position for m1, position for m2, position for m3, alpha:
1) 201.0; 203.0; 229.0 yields 0.84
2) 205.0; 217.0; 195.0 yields 0.92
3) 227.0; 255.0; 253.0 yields 0.69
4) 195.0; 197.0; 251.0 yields 0.79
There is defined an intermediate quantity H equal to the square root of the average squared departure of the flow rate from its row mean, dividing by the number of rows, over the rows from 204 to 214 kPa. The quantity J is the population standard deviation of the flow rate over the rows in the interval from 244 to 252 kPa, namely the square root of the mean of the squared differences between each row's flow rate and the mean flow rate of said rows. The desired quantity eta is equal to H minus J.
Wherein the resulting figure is 0.08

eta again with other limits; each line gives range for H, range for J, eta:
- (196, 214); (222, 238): -0.05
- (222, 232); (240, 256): 0.01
